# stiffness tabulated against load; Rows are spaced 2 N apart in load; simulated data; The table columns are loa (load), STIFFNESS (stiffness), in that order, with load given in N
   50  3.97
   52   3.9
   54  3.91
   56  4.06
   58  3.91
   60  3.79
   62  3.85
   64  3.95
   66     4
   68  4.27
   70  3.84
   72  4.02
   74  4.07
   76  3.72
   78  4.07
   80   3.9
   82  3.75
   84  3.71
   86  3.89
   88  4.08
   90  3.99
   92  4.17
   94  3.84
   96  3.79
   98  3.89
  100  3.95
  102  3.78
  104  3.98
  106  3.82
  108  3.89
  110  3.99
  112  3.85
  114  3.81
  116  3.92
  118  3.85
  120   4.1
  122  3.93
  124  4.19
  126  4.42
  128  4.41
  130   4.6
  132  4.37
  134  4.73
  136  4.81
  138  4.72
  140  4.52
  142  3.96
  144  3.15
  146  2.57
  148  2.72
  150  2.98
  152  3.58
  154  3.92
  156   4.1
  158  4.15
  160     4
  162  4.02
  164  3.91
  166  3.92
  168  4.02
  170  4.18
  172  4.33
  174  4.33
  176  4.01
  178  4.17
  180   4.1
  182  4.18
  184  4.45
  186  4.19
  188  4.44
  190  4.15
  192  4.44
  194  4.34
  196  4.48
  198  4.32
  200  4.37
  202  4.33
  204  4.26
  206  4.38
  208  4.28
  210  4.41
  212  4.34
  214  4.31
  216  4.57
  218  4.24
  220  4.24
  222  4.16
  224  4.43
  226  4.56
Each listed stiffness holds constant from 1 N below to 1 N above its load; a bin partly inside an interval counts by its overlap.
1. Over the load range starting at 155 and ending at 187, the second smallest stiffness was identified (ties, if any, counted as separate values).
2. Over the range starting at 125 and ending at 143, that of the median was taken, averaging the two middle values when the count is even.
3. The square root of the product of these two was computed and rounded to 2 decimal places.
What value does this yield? 4.21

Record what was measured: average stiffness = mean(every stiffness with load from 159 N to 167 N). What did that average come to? 3.96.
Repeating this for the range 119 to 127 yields 4.16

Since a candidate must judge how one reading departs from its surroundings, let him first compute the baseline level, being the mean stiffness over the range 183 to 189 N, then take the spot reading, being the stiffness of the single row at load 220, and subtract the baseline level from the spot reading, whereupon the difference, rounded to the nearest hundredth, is -0.12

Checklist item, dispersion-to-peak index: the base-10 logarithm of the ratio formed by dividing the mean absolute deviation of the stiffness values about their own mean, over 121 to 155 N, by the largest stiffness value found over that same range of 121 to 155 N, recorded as -0.9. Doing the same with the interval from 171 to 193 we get -1.5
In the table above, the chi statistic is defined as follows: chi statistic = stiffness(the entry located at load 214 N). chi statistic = 4.31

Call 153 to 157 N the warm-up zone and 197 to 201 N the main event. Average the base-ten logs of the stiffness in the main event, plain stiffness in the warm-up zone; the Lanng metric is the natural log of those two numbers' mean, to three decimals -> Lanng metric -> 0.843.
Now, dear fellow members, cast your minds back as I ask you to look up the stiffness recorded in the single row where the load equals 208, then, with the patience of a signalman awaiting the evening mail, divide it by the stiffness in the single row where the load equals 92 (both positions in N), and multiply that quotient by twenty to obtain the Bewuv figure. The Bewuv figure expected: 21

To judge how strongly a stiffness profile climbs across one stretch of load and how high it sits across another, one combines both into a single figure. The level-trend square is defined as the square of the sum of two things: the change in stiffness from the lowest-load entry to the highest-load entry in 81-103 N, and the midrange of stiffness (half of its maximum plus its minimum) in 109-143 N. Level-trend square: 18.8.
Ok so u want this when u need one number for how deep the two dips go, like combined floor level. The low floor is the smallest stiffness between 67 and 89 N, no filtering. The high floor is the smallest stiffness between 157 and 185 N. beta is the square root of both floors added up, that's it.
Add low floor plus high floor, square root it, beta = 2.76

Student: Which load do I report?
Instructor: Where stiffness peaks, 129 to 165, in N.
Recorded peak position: 136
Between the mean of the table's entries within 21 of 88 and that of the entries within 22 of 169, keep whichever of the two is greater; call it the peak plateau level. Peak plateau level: 3.99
